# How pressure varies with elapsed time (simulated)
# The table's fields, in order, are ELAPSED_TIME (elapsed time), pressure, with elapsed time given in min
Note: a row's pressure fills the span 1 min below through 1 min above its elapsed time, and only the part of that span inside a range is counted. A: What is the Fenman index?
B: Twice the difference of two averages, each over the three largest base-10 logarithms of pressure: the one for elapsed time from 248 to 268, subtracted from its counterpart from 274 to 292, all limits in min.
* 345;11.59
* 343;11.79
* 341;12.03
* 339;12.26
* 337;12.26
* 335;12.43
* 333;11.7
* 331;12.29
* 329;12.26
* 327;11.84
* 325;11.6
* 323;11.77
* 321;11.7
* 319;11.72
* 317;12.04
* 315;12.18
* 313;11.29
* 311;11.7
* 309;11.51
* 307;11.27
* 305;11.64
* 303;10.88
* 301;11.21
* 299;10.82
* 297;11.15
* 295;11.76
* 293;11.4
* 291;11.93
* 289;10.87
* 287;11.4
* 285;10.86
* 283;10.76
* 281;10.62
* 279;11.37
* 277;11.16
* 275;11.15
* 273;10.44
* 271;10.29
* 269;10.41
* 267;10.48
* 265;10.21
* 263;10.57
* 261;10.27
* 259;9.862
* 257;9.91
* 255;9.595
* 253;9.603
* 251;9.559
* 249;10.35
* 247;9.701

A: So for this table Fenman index 0.087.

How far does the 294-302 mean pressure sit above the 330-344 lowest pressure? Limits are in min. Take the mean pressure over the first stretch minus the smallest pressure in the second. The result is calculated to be -0.5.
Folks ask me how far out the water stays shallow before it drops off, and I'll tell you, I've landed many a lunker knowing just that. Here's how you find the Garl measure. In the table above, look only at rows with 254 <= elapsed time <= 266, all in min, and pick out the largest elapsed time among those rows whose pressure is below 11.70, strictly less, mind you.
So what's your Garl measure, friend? 265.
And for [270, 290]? 289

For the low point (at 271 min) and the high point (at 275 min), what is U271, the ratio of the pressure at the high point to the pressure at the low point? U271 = 1.08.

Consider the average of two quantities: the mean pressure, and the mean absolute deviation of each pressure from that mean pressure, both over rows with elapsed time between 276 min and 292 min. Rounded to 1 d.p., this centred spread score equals 5.7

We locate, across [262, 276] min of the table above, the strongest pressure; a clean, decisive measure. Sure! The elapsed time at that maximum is 275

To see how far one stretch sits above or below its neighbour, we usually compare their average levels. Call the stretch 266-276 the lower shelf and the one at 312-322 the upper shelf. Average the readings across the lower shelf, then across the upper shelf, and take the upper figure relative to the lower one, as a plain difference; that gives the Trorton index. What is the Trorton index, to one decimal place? 1.2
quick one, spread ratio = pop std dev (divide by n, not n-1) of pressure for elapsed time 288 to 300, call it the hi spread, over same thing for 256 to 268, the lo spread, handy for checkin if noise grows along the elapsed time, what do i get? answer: 1.6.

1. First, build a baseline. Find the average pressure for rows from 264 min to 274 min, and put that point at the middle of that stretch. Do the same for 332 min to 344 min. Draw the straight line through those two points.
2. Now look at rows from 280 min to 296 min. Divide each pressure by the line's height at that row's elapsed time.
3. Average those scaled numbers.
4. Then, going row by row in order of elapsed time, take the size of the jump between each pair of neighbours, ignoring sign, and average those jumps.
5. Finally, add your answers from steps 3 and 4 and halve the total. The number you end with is 0.537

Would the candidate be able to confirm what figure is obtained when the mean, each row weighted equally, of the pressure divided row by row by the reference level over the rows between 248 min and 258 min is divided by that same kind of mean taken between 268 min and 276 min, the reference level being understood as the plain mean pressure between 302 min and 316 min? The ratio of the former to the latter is 0.927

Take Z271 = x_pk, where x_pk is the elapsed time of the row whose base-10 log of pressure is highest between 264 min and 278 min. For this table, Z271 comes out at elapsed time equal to 277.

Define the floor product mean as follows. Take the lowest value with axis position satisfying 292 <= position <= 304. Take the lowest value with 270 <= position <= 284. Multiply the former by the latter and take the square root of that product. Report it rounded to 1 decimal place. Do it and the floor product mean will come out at 10.6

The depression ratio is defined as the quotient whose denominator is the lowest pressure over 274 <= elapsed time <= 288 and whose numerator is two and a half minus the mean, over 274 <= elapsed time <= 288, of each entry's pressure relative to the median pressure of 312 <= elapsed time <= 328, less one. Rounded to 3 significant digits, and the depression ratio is 0.241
